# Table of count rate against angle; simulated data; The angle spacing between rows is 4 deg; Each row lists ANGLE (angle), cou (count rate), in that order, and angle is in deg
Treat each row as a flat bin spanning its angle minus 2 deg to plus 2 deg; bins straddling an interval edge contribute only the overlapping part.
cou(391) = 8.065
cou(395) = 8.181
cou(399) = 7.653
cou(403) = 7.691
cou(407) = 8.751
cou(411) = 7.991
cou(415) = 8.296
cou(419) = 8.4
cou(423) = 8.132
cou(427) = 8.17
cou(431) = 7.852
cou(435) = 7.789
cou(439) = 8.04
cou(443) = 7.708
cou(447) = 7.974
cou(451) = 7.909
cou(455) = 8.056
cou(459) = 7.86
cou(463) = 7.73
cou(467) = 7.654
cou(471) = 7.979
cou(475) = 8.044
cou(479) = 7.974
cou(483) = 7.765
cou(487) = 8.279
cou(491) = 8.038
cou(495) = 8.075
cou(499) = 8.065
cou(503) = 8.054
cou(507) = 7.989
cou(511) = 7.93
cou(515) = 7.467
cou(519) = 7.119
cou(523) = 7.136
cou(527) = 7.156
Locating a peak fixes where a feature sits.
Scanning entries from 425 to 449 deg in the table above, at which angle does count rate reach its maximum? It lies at 427 deg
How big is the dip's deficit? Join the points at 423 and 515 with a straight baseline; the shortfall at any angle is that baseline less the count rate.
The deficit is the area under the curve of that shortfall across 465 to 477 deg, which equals -1.3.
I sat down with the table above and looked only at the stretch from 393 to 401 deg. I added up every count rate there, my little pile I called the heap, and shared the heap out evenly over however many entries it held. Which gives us 7.92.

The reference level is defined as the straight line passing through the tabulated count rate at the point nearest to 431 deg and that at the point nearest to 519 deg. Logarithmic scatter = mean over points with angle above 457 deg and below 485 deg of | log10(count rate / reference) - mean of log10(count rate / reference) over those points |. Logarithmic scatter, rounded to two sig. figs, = 0.0085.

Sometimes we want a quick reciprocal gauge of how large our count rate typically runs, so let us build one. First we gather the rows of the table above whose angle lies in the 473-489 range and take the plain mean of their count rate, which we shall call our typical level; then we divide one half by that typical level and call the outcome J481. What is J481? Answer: 0.0624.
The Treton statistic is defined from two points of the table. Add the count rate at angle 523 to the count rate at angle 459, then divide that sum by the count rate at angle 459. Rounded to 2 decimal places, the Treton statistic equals 1.91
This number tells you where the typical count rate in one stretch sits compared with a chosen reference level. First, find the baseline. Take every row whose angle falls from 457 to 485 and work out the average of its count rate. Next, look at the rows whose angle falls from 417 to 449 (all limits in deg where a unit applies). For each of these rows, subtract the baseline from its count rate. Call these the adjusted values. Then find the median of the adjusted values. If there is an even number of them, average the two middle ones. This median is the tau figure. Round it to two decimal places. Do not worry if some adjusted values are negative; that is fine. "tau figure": 0.15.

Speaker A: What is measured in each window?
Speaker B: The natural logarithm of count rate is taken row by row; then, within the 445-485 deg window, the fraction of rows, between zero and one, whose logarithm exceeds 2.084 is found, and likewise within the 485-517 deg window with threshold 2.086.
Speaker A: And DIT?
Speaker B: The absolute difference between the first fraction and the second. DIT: 0.30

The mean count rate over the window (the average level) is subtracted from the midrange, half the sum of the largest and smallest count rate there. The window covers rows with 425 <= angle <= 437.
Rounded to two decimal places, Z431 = 0.04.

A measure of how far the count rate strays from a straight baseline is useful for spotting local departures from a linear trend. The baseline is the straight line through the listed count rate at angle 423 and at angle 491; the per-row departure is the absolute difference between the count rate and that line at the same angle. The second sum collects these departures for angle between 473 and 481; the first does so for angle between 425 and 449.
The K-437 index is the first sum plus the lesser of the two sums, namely 1.33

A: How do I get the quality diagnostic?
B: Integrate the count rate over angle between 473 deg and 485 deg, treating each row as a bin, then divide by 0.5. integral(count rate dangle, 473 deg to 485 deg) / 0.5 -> 190.3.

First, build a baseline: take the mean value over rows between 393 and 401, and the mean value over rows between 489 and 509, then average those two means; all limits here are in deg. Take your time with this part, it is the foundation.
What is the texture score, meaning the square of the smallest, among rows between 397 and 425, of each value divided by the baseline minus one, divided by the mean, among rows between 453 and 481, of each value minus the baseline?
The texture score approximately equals -0.021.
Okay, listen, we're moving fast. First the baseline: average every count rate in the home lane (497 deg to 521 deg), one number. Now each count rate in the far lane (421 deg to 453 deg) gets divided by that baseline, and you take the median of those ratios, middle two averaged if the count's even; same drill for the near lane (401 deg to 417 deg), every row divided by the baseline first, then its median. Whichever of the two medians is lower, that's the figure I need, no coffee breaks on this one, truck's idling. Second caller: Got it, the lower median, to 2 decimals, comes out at 1.02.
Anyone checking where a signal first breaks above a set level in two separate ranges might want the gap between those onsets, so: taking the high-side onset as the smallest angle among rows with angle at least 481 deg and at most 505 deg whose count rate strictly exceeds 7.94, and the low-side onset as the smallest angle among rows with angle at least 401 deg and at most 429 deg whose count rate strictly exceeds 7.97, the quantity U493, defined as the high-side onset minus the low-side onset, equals 80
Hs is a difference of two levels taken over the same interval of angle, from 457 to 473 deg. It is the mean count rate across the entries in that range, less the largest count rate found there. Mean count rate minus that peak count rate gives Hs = -0.17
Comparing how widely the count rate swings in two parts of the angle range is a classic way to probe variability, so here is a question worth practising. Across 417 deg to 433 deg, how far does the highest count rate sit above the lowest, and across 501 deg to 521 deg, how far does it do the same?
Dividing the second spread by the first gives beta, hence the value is 1.7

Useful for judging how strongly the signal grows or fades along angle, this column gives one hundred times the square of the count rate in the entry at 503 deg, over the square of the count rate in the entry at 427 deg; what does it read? 97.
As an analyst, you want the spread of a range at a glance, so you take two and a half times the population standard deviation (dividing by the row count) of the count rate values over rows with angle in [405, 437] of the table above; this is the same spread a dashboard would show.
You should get 0.73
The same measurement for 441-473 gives 0.34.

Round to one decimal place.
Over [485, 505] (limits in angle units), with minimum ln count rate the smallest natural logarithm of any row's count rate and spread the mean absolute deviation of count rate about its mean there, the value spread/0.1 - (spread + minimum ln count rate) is -1.4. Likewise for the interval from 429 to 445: -1.2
